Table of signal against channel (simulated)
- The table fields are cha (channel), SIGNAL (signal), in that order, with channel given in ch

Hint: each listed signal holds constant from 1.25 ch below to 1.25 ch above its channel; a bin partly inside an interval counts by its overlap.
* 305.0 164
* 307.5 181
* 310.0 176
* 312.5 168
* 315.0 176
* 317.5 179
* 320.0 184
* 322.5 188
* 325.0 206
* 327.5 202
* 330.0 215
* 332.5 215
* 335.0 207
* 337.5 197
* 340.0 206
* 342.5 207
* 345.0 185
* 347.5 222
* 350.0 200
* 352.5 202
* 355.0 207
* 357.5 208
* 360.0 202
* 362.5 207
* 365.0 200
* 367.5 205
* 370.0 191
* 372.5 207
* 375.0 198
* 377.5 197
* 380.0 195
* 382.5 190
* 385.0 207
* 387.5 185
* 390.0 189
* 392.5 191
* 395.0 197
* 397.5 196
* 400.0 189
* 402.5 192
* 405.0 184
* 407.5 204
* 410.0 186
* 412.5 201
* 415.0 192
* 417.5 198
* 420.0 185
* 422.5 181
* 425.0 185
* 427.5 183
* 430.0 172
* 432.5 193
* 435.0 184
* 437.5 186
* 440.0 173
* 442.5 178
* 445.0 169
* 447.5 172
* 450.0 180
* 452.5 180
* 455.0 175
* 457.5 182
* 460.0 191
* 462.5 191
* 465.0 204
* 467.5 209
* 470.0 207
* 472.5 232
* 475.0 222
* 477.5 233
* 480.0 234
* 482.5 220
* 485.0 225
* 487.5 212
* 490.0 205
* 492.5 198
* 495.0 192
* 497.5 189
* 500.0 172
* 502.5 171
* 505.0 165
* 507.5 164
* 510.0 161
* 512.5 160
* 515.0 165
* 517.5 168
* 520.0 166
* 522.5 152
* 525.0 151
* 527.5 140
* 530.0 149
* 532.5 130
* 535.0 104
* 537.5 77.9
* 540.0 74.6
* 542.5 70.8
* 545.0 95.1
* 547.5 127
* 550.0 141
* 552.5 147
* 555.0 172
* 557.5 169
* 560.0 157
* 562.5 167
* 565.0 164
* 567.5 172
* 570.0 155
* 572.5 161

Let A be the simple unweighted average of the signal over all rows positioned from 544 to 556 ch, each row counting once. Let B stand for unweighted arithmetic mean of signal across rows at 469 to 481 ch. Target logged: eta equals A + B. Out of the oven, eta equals 362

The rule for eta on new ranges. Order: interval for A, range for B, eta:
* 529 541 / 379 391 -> 300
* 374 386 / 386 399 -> 389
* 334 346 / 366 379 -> 400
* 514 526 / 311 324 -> 339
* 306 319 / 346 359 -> 384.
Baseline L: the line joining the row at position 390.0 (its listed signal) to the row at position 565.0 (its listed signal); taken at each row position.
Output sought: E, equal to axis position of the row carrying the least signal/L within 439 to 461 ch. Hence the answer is 445.0 ch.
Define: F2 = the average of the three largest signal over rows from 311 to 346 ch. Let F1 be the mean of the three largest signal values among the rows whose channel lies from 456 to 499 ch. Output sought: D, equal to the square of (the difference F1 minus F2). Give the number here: 427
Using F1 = 233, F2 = 212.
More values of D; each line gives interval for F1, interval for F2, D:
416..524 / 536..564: 4053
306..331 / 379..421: 13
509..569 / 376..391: 822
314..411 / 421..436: 900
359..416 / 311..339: 28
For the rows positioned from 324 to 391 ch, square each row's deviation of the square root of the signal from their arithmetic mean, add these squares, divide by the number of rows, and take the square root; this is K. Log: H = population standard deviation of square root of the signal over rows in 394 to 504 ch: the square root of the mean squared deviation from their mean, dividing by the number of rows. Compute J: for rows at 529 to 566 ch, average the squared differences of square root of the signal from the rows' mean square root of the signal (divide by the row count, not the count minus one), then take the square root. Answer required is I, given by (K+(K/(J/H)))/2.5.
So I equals 0.17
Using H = 0.6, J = 1.62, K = 0.31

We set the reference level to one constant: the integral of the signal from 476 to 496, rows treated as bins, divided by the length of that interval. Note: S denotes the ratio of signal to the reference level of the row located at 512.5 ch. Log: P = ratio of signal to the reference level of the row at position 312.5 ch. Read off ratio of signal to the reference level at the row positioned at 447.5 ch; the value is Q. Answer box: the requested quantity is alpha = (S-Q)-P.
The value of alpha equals -0.84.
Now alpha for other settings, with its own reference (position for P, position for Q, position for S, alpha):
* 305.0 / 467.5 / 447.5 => -0.93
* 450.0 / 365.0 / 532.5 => -1.16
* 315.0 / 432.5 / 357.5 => -0.75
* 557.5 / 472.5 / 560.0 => -1.13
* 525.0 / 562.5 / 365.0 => -0.55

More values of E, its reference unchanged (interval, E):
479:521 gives 512.5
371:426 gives 387.5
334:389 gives 345.0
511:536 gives 535.0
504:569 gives 542.5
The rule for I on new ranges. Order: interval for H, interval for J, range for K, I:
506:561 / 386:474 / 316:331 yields 0.79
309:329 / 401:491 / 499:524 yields 0.15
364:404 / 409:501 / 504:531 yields 0.19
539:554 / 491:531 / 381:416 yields 0.34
